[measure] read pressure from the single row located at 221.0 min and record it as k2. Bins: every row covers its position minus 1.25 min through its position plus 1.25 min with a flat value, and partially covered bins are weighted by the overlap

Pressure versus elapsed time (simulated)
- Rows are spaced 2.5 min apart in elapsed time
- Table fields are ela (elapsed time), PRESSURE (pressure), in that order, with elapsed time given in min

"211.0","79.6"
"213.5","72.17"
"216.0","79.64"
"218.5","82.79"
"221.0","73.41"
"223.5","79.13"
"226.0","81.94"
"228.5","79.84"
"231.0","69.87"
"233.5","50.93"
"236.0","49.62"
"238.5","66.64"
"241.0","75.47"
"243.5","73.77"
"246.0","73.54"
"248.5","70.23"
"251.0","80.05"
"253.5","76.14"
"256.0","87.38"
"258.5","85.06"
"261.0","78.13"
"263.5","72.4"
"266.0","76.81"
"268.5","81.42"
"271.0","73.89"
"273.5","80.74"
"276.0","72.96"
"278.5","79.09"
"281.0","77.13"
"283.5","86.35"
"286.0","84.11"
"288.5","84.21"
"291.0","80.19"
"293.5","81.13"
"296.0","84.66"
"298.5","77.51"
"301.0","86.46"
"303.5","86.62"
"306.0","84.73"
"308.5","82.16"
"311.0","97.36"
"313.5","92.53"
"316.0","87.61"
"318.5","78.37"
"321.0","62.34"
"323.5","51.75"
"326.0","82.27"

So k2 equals 73.41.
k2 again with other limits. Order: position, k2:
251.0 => 80.05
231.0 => 69.87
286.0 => 84.11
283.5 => 86.35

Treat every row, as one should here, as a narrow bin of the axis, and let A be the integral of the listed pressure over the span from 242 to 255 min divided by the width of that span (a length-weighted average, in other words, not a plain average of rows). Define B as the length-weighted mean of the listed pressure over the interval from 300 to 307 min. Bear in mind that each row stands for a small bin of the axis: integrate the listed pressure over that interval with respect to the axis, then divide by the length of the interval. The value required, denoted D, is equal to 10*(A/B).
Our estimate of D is 8.7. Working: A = 75.0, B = 86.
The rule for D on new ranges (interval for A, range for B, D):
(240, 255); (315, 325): 10.7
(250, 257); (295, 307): 9.6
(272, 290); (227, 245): 12.0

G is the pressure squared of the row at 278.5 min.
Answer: 6255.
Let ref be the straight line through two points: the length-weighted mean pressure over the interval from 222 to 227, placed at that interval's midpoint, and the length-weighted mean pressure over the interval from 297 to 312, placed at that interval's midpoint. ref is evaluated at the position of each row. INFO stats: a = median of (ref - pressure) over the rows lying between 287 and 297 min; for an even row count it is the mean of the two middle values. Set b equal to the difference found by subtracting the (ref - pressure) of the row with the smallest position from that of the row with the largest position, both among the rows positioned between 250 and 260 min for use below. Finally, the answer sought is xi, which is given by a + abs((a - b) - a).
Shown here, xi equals 6.5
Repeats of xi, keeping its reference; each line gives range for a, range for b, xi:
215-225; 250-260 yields 4.9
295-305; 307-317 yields 4.6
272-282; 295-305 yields 7.2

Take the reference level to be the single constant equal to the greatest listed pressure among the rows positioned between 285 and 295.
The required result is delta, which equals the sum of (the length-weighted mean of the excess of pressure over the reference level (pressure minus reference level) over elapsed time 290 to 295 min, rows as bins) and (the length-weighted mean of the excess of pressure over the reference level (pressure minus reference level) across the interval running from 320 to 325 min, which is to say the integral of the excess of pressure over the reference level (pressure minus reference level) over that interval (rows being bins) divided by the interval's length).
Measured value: -29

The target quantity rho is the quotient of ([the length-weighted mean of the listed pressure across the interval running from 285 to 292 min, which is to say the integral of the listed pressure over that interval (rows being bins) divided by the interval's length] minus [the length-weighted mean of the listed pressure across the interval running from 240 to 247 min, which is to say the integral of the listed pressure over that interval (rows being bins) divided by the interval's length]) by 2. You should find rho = 4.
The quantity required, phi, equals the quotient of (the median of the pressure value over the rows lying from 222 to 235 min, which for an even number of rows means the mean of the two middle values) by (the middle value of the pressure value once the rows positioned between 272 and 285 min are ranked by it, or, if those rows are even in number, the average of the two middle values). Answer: 1.00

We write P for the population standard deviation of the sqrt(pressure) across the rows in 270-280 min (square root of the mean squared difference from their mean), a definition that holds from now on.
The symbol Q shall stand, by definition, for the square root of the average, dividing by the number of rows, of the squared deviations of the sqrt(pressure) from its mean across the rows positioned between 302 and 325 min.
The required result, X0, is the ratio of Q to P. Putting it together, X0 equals 4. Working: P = 0.19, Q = 0.81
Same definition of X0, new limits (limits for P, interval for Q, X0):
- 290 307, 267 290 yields 1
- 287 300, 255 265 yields 2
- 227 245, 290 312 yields 0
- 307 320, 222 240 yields 2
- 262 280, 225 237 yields 4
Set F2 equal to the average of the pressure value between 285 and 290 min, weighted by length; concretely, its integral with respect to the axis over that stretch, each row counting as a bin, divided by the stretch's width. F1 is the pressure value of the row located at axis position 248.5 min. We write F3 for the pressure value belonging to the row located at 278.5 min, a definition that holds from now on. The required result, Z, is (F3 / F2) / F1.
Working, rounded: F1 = 70.23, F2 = 84.0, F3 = 79.09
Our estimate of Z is 0.0134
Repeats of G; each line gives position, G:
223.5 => 6262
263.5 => 5242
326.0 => 6768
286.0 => 7074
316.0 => 7676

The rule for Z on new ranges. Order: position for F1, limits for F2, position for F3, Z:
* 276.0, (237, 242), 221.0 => 0.0144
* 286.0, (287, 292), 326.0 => 0.0119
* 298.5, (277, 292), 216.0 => 0.0126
